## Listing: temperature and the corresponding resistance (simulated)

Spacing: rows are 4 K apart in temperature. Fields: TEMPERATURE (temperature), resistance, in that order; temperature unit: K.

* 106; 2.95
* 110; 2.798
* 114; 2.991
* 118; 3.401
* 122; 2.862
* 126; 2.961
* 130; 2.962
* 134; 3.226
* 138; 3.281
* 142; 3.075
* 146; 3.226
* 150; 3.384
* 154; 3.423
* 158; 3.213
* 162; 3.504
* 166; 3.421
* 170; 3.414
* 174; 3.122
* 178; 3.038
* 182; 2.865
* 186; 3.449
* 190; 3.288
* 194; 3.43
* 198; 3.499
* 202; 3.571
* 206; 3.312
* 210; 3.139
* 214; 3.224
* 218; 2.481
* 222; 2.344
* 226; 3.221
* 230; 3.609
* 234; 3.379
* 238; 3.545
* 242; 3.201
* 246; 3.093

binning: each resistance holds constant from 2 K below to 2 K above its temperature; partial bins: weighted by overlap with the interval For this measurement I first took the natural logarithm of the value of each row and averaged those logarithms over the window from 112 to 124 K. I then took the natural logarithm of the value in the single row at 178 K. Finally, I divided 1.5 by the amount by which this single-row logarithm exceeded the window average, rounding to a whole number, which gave -120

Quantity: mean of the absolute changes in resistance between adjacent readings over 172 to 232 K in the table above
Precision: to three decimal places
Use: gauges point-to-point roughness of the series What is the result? 0.282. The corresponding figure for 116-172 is 0.162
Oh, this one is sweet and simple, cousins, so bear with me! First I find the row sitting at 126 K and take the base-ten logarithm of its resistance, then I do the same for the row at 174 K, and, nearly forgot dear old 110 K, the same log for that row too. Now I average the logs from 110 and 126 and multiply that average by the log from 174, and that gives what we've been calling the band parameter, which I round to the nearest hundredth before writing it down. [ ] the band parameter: 0.23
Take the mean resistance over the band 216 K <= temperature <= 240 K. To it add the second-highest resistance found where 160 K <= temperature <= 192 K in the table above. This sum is 6.55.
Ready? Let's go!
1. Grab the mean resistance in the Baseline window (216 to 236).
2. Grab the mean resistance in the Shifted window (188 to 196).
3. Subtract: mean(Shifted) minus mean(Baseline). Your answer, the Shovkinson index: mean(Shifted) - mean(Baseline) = 0.4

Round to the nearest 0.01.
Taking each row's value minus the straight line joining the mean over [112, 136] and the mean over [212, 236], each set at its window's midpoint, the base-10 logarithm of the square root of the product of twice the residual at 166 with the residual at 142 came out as -1.03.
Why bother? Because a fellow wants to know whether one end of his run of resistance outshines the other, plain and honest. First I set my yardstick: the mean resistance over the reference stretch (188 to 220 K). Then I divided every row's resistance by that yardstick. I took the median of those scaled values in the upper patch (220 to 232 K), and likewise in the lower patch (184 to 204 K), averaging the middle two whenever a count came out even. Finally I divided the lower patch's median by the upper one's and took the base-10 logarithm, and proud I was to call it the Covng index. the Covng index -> 0.030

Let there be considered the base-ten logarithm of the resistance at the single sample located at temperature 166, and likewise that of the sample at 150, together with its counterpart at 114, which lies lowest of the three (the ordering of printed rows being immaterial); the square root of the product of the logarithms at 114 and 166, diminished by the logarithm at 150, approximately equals -0.025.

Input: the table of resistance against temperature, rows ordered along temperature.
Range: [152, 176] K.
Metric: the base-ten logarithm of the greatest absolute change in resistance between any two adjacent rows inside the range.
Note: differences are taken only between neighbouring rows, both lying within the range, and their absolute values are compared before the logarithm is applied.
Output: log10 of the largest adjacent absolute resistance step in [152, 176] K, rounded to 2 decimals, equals -0.53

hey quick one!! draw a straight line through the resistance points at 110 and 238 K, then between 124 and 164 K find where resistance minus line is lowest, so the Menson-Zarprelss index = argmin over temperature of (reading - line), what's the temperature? 130 K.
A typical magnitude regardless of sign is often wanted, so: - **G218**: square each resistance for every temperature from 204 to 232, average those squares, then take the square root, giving 3.08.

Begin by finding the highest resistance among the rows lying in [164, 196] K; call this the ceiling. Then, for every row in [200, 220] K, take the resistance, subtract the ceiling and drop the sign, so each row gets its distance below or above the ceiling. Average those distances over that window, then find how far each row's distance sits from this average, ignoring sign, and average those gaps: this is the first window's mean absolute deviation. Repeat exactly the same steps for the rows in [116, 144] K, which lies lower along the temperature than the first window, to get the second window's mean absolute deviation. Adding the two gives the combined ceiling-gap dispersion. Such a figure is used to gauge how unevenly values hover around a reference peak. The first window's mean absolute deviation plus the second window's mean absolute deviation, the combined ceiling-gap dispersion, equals 0.41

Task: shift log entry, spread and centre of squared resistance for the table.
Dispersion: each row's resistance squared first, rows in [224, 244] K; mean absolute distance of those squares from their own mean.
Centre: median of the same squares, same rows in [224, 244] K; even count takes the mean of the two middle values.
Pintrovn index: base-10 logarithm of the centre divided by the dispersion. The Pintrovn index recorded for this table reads 1.05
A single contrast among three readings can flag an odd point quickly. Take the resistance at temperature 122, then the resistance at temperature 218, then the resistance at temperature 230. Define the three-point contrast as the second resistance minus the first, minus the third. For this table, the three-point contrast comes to -3.99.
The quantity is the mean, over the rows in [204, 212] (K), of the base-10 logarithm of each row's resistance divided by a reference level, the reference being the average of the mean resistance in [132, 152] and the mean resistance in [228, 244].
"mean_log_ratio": -0.01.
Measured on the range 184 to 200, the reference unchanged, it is 0.01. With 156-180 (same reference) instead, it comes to -0.01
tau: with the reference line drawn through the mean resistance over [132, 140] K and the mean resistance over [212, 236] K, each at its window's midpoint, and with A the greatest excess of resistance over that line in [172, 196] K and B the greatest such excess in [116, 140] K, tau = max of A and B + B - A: 0.10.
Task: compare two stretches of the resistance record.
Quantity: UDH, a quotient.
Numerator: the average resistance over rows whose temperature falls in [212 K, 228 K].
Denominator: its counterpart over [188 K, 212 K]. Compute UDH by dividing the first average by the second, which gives 0.84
